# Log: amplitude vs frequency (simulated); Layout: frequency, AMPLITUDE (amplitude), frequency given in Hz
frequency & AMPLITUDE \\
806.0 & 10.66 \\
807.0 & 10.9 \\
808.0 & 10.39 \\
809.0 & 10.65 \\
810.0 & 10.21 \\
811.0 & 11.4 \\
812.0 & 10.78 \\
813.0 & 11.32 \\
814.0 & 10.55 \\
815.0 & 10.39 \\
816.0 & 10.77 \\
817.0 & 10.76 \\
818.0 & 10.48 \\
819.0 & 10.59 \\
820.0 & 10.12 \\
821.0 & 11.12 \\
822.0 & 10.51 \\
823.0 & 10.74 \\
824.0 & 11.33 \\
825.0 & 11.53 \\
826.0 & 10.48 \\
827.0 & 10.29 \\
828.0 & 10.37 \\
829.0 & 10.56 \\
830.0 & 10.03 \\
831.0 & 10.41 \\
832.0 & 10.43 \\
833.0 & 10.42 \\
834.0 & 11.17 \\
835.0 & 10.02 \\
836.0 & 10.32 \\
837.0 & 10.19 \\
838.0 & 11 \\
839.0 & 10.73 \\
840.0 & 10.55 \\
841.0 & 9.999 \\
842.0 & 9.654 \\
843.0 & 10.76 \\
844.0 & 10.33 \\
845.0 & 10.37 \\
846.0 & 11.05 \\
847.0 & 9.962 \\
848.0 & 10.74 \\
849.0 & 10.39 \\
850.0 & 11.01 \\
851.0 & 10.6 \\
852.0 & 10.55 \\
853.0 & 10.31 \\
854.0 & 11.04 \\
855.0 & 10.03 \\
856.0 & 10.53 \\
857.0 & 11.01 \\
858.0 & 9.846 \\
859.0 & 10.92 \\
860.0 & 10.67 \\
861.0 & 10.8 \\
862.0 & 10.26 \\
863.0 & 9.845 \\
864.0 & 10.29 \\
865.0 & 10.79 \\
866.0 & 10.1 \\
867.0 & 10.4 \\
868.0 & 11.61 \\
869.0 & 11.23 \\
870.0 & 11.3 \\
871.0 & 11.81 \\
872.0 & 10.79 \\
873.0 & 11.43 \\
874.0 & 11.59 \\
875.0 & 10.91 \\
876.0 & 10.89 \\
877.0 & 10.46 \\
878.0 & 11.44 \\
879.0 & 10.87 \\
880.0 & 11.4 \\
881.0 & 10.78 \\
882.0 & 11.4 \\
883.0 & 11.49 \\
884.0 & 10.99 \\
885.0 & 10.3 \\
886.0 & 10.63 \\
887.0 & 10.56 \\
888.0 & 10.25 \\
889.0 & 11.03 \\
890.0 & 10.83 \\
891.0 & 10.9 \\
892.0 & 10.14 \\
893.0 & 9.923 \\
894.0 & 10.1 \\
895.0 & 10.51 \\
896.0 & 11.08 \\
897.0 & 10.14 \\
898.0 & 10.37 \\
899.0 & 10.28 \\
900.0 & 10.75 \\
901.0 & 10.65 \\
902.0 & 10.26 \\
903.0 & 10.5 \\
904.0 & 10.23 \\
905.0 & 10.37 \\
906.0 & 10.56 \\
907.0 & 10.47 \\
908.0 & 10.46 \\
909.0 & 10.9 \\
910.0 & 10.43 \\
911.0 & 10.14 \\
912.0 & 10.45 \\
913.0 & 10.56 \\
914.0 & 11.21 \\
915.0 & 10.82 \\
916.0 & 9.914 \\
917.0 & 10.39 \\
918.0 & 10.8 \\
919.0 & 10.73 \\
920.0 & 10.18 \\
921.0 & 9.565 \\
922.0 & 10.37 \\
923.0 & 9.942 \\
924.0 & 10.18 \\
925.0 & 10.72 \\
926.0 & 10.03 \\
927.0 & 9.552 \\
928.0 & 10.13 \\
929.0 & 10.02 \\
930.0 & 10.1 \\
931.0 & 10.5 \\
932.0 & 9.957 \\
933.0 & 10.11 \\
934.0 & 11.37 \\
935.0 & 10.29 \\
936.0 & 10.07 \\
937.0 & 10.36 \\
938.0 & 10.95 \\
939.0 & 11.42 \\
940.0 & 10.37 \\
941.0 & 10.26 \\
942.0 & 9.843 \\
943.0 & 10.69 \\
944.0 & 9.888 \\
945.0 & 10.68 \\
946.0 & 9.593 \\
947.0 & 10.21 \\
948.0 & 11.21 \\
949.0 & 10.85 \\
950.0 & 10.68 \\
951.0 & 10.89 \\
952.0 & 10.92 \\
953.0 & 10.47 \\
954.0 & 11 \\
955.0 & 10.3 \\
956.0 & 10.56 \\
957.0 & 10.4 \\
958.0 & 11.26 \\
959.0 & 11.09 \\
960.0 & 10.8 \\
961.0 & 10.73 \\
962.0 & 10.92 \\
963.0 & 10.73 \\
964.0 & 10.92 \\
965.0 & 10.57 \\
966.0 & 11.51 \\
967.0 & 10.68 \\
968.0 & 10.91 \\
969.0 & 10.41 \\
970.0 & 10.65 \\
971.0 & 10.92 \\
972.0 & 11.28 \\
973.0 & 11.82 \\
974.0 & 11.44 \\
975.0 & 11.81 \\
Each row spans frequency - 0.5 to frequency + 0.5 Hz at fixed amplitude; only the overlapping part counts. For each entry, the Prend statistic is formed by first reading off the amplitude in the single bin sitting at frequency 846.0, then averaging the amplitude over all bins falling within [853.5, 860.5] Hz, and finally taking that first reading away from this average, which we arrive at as -0.5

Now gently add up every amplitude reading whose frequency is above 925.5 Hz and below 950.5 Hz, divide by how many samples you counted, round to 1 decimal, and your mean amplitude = 10.4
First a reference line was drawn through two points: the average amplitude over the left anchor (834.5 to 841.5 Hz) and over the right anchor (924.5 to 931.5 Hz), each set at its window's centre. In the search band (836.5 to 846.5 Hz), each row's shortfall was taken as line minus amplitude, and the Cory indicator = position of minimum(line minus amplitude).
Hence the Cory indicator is 846.0 Hz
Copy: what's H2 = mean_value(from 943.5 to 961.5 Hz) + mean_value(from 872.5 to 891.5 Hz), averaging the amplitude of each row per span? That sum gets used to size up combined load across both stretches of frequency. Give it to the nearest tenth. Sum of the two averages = 21.6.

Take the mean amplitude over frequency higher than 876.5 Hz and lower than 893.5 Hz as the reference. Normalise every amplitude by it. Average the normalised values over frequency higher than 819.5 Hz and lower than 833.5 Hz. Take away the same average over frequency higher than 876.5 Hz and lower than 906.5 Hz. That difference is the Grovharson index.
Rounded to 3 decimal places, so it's -0.004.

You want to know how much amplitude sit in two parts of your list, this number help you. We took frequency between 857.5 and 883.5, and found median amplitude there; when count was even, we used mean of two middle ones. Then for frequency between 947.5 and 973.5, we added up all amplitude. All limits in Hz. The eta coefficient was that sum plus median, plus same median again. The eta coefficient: 304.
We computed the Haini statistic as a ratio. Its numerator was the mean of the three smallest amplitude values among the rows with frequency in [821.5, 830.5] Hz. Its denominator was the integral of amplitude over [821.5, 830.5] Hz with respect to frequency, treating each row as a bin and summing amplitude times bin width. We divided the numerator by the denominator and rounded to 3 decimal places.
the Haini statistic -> 0.107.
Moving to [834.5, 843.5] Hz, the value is 0.106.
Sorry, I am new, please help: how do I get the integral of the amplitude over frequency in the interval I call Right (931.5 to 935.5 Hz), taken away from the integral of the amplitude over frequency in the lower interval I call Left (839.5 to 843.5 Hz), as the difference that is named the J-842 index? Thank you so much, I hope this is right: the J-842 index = -0.8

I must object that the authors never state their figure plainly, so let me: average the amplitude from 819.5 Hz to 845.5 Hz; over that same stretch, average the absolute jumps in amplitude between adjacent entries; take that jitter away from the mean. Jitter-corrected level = 10.07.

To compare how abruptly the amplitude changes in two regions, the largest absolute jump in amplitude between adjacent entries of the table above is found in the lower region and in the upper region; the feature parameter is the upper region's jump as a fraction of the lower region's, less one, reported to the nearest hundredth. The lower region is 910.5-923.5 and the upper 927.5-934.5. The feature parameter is 0.39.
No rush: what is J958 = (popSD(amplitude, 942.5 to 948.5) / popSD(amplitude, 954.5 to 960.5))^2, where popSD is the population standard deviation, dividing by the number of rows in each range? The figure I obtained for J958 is 2.4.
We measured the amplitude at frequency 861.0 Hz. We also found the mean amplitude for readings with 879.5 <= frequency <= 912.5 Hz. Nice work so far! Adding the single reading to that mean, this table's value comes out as 21.4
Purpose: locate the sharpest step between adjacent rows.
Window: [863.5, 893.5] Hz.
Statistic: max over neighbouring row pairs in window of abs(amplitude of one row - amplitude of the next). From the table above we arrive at 1.21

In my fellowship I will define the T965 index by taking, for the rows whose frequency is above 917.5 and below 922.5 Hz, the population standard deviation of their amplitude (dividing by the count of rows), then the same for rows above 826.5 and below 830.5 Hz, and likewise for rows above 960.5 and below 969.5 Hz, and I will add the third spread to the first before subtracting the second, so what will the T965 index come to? 0.55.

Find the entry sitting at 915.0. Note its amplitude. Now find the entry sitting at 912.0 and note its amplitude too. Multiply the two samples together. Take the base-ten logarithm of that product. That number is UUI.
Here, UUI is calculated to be 2.05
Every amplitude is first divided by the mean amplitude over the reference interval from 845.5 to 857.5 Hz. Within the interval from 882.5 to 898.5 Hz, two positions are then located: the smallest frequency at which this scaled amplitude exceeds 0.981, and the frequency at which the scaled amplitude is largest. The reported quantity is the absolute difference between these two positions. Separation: 0 Hz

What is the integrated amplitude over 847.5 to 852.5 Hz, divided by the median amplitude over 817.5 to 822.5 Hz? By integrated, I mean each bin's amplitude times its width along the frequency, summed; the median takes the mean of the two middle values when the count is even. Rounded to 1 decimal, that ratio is 5.1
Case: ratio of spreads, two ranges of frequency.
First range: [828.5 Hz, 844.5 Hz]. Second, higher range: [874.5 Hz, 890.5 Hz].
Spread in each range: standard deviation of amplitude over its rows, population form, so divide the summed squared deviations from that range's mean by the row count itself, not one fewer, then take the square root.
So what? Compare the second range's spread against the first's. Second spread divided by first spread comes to 1.01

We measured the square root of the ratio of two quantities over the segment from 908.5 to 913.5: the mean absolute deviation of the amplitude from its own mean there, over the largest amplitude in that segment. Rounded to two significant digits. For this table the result 0.13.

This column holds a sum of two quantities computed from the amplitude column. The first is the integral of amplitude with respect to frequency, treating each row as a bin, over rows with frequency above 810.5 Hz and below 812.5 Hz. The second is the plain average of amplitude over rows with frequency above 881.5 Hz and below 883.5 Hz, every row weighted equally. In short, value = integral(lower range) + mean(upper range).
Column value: 33.6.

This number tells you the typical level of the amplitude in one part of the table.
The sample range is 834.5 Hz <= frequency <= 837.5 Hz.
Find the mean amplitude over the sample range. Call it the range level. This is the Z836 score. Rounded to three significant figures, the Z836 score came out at 10.2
